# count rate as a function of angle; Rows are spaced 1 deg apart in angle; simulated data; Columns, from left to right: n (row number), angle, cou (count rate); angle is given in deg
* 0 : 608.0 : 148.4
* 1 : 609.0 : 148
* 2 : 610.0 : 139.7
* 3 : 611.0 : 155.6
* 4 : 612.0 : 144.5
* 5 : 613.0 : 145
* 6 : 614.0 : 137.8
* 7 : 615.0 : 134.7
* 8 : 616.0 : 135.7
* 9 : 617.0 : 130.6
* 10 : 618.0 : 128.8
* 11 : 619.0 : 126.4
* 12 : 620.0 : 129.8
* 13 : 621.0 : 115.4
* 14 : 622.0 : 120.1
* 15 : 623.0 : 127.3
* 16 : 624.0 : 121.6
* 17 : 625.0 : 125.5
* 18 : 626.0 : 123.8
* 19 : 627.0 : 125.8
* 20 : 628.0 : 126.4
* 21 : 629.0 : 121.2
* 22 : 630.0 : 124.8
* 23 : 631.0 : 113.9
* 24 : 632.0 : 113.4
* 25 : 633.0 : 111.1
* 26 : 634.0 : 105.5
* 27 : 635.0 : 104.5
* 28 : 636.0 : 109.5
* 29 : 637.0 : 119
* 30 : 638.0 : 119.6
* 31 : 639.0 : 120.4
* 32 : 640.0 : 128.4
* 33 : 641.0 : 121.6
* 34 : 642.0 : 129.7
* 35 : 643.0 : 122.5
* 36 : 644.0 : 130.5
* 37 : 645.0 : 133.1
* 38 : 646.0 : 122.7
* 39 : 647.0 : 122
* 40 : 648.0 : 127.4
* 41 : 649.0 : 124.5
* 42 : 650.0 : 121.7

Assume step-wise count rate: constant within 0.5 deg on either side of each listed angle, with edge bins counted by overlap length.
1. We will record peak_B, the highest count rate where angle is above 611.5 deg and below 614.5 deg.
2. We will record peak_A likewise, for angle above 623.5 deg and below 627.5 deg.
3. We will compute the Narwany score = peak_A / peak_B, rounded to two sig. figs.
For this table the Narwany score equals 0.87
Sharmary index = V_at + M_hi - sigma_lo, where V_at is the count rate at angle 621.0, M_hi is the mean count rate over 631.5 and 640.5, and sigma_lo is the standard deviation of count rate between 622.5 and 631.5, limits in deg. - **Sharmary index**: 226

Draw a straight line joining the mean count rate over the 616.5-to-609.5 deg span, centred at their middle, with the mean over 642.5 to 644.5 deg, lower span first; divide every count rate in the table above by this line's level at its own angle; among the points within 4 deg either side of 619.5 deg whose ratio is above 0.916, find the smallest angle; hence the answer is 616.0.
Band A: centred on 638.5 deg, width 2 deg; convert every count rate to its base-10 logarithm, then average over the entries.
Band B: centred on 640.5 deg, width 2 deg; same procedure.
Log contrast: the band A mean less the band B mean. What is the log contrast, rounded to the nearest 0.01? -0.02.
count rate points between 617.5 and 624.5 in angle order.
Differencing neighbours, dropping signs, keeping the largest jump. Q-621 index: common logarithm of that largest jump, 1.16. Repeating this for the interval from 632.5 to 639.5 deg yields 0.98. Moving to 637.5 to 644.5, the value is 0.91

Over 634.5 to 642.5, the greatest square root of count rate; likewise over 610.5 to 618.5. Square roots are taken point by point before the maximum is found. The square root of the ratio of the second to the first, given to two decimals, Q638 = 1.05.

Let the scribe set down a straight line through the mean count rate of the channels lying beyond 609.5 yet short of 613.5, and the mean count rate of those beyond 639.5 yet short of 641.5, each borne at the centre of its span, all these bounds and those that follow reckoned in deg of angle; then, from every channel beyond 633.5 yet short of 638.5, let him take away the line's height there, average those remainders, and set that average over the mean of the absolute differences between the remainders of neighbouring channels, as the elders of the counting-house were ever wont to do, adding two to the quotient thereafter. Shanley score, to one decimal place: -1.8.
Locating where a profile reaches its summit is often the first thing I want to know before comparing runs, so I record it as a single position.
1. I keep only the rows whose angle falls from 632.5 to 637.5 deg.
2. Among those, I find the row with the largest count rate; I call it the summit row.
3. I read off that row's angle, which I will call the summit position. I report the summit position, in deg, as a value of 637.0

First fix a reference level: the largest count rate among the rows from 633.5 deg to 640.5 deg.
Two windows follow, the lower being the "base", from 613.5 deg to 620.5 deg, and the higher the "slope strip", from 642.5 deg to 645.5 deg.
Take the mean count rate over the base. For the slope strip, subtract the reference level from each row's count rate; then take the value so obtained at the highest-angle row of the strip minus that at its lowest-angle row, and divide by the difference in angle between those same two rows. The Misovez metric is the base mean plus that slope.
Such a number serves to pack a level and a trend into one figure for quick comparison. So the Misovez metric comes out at 137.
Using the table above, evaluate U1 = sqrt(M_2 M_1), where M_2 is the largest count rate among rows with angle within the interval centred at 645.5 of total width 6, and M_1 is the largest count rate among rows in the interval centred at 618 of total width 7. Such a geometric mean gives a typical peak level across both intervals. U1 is 134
